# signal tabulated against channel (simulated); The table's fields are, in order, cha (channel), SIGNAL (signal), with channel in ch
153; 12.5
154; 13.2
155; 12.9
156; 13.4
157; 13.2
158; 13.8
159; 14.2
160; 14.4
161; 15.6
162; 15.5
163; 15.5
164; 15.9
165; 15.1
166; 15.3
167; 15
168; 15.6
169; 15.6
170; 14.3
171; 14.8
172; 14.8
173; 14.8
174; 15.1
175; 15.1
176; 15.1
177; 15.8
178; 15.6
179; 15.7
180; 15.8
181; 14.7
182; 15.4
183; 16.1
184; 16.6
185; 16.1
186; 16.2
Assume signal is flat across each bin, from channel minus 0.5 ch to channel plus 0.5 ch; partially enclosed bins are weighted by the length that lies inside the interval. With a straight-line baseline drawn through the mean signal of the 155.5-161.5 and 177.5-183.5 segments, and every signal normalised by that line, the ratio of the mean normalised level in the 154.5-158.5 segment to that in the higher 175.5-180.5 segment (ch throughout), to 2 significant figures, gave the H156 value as 0.94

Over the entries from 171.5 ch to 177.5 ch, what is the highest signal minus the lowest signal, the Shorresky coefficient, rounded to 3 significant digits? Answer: 1.00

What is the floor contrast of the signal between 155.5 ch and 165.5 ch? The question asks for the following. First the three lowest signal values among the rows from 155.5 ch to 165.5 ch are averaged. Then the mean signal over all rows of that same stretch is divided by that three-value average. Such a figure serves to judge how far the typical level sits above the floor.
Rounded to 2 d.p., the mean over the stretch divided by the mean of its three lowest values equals 1.09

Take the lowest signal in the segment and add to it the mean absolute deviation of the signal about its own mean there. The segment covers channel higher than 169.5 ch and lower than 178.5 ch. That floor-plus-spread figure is 14.6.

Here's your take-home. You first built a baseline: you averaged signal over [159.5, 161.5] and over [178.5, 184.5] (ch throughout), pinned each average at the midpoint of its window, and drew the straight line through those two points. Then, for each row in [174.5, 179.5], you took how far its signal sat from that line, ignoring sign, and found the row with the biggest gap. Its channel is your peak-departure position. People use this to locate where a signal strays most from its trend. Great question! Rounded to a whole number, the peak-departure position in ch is 176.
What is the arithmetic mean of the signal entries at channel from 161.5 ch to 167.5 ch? 15.4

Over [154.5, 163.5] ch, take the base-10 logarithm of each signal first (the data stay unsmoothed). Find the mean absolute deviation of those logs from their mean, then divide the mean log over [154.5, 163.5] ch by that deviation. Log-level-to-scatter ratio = 44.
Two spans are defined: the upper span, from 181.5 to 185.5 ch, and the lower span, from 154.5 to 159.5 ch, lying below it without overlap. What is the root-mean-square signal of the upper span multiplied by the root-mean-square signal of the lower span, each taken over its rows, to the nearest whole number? 217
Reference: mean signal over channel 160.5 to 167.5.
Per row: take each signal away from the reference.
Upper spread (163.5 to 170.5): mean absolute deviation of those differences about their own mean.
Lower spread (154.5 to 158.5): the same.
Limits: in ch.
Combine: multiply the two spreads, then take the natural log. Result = -2.2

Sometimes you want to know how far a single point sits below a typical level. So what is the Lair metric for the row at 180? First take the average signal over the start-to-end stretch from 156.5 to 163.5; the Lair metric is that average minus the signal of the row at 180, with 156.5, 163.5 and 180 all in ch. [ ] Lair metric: -1.2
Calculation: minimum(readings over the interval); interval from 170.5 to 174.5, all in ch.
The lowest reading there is 14.8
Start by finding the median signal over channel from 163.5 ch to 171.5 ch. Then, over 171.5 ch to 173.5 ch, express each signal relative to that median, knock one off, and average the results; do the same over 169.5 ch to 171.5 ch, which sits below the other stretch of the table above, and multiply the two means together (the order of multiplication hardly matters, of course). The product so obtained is 0.0011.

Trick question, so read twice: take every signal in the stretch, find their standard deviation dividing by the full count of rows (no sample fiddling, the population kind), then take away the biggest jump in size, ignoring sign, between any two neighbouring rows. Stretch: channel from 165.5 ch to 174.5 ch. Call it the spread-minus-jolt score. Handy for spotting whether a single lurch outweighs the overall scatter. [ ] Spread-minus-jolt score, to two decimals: -0.90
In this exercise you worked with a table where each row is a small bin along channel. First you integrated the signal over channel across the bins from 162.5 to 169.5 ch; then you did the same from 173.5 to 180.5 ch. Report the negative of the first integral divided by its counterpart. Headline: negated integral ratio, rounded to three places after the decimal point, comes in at -0.998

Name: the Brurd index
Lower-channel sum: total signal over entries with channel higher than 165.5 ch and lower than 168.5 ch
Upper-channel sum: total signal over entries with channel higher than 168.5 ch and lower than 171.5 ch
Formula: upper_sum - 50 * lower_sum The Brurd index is -2250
